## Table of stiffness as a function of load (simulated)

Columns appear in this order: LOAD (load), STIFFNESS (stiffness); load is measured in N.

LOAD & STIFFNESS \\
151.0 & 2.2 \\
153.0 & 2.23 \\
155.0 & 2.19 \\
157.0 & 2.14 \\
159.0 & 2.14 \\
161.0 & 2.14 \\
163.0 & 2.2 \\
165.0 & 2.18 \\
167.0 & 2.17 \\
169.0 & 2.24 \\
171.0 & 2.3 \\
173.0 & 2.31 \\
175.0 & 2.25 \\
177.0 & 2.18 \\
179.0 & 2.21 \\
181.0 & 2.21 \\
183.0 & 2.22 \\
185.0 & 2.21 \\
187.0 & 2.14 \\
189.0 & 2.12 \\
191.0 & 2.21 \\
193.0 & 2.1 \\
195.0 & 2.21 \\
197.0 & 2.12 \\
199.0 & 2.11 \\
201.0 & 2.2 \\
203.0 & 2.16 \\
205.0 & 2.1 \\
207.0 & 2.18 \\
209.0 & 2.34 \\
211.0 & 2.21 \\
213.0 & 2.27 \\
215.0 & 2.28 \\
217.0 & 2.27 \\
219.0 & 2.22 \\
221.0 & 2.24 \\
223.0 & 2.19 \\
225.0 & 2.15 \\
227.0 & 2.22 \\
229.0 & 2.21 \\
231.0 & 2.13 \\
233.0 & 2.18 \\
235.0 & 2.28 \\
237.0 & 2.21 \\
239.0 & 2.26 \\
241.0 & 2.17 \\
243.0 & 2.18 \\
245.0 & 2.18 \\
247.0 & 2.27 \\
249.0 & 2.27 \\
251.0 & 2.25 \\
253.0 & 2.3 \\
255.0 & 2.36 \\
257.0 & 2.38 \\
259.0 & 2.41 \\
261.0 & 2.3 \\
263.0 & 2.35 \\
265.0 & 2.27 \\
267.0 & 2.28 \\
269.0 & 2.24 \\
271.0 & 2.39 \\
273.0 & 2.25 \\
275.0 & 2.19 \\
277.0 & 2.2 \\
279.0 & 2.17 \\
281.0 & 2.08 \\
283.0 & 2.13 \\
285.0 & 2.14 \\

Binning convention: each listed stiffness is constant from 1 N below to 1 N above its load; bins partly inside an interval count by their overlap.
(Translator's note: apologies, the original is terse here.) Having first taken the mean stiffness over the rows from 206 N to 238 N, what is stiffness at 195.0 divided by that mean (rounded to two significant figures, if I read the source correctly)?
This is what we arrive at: 0.99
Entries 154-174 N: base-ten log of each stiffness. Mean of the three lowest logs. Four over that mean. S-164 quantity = 12.1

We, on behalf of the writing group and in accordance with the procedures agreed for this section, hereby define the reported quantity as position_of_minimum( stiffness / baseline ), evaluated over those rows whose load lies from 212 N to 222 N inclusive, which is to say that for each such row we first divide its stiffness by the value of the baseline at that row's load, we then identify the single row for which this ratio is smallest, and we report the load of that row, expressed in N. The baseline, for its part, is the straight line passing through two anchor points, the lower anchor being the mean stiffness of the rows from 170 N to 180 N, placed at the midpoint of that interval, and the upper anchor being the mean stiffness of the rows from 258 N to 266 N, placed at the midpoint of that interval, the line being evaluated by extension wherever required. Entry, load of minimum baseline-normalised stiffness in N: 219.0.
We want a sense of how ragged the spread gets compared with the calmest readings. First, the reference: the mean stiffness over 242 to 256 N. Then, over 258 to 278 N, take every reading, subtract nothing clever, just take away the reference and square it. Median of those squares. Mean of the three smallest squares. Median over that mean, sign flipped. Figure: -14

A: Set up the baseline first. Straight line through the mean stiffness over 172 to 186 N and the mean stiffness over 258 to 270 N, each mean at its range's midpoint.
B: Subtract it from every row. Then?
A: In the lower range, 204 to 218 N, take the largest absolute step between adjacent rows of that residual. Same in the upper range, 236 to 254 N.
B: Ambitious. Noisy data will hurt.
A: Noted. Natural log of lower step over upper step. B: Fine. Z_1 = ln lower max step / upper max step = 0.54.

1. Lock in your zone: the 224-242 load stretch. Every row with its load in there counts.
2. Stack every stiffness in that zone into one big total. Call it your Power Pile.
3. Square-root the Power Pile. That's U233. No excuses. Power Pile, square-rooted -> 4.45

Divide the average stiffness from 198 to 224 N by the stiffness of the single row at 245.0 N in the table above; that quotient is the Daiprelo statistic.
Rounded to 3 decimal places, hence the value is 1.015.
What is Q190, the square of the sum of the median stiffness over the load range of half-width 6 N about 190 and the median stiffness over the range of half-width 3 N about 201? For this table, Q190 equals 18.8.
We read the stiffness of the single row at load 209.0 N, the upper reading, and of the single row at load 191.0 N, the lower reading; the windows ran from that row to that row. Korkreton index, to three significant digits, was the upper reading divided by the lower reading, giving 1.06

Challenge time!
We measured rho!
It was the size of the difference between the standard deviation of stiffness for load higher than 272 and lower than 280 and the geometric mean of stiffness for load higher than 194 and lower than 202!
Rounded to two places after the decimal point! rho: 2.13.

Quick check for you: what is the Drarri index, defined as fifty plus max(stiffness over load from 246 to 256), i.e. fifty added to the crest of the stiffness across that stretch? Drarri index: 52.4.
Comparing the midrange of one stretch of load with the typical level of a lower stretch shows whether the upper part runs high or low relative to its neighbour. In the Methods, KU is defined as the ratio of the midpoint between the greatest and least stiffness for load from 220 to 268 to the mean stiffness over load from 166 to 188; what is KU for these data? 1.02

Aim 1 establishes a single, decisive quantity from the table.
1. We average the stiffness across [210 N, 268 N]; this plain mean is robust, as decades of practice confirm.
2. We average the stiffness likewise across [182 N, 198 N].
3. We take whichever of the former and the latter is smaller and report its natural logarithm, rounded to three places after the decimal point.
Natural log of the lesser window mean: 0.773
